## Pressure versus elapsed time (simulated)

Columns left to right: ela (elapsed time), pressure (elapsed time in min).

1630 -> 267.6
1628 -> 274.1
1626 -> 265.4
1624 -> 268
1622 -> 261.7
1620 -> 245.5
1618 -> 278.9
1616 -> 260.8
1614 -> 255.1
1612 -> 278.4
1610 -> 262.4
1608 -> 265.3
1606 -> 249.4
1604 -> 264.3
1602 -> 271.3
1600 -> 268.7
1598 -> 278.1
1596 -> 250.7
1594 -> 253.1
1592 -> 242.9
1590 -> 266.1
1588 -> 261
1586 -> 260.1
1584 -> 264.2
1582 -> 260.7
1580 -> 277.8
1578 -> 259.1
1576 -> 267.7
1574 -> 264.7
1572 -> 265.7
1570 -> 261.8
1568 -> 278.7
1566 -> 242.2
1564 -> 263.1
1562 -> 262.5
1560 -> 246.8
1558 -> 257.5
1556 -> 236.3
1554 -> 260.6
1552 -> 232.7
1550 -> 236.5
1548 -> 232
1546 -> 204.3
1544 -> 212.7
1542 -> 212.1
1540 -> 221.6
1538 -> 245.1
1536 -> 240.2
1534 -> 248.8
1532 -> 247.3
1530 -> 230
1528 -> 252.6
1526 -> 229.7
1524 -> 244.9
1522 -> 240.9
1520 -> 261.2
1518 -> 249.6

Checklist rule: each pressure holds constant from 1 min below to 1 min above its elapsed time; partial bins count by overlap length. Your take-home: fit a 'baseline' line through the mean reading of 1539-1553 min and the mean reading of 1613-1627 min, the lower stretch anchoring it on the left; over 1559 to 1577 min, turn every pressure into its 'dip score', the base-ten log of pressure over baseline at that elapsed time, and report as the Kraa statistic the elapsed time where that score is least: 1566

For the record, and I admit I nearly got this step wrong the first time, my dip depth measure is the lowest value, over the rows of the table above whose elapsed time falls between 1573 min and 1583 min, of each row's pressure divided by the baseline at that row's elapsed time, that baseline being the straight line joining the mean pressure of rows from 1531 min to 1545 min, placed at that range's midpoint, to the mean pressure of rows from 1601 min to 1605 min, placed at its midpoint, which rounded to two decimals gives 1.02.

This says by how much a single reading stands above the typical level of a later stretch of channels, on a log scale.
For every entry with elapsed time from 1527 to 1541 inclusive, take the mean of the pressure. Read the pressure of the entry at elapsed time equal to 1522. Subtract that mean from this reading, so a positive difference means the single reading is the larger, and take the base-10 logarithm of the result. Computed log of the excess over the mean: -1.0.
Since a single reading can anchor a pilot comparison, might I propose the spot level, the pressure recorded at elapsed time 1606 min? 249.4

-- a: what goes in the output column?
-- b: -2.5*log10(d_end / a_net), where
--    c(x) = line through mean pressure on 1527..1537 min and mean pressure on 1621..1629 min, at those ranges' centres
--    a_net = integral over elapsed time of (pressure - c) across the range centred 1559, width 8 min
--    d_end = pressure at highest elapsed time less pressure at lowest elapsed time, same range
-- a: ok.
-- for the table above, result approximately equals -3.2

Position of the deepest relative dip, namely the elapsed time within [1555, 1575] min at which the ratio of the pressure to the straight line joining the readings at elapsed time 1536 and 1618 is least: 1556 min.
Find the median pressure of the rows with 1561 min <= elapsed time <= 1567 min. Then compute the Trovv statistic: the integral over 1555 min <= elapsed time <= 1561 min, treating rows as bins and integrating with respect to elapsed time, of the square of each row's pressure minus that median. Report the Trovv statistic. 1916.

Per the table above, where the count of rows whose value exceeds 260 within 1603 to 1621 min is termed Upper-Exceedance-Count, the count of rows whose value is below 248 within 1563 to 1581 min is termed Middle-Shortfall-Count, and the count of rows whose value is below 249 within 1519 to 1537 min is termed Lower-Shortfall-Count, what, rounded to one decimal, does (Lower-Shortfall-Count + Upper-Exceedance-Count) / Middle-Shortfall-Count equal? 13.0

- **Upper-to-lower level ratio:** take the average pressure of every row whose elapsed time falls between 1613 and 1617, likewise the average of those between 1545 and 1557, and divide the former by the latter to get 1.10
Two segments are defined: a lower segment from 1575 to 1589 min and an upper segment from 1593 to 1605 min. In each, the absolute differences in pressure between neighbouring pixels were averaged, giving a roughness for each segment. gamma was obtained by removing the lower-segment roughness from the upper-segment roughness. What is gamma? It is 0.9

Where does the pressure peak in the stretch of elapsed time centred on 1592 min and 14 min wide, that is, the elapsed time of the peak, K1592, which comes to 1598 min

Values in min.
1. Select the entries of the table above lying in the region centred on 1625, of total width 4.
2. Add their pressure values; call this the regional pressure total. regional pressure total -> 533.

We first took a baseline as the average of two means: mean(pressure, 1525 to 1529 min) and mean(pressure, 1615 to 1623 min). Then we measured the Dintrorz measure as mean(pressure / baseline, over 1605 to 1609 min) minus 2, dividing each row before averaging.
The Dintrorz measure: -0.976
